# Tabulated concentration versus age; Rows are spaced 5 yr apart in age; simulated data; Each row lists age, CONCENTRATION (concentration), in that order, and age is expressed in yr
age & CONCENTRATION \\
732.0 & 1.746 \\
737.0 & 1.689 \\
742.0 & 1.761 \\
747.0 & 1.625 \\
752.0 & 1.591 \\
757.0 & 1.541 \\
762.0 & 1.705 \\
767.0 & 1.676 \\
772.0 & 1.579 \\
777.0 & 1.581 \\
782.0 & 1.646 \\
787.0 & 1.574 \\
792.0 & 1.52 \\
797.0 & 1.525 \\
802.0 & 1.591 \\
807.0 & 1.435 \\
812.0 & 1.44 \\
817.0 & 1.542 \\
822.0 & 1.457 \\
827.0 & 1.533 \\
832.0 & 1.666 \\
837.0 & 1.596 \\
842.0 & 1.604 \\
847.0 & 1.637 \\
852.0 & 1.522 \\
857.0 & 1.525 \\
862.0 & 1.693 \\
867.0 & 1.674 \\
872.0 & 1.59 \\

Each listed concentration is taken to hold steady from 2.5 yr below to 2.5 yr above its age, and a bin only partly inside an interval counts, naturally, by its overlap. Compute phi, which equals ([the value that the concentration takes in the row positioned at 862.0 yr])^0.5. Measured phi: 1.30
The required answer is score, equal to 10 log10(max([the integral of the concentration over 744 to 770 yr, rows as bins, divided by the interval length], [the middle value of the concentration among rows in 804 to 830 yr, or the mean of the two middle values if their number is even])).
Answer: 2.12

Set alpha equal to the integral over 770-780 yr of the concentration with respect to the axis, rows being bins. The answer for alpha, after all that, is 15.8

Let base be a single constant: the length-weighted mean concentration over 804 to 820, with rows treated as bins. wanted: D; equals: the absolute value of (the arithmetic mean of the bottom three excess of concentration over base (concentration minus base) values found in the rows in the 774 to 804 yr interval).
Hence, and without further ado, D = 0.06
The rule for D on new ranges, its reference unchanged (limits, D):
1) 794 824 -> 0.03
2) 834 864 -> 0.07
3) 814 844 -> 0.04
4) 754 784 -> 0.09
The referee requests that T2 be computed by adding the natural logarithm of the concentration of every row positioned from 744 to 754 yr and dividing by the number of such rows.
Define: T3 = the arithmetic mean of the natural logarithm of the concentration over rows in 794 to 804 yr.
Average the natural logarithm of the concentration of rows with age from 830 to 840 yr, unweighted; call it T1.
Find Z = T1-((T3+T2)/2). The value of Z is 0.03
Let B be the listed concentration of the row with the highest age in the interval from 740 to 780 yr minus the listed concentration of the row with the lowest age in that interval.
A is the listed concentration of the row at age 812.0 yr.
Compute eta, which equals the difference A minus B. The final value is 1.62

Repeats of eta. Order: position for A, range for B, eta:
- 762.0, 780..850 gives 1.71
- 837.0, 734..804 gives 1.69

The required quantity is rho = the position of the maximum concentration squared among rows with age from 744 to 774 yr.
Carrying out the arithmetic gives 762.0 yr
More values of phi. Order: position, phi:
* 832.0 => 1.29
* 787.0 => 1.25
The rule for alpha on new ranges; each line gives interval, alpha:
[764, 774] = 16.3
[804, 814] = 14.5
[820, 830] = 15.1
